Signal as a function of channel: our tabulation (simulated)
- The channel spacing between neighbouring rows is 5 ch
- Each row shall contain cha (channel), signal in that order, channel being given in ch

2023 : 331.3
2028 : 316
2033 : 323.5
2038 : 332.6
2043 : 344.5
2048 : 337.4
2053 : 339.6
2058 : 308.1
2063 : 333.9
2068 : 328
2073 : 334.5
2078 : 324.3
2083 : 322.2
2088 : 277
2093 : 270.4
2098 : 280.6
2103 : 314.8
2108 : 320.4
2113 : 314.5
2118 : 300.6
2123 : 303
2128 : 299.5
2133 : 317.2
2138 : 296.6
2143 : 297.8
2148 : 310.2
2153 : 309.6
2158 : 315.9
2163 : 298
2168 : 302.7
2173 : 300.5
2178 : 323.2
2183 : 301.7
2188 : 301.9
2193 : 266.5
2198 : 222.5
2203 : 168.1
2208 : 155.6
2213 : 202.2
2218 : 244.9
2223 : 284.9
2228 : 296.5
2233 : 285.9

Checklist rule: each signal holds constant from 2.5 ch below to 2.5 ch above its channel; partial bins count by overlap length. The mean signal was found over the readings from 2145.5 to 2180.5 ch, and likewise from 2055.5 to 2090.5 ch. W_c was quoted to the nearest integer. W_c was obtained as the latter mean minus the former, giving 10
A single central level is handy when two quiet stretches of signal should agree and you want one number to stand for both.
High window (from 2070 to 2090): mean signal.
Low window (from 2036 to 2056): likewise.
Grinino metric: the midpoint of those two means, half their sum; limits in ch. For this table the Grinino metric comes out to 327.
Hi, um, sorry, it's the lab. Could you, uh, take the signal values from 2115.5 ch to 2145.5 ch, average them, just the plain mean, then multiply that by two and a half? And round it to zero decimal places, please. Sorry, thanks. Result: 756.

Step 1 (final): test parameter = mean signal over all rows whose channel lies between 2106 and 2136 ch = 309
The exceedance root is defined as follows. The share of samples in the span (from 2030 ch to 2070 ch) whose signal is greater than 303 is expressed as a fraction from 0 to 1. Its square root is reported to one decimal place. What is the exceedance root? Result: 1.0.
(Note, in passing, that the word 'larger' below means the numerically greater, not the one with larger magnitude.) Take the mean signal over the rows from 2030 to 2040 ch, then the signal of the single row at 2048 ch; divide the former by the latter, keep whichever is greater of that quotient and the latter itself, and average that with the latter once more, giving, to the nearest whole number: 337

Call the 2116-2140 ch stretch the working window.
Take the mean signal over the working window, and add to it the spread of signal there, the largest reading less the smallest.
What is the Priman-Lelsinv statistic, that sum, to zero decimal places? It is 324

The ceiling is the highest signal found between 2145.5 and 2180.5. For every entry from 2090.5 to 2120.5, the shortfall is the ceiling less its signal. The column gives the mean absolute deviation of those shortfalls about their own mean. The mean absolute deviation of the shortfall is 16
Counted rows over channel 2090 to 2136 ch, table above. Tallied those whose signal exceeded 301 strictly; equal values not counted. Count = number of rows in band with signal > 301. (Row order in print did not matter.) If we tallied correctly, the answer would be 5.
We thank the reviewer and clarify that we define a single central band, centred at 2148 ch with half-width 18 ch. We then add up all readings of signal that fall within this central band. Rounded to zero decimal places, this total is 2145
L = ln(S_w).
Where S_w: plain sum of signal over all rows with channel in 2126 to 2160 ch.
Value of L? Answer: 7.67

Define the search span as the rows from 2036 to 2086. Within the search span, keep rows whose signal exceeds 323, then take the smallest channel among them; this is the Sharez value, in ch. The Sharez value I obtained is 2038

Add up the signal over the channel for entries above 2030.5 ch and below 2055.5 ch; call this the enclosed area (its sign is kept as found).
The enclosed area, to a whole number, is 8388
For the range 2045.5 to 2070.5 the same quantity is 8235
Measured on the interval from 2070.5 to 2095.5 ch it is 7642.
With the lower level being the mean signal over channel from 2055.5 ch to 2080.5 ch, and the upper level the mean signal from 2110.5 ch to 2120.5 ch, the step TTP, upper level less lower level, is -18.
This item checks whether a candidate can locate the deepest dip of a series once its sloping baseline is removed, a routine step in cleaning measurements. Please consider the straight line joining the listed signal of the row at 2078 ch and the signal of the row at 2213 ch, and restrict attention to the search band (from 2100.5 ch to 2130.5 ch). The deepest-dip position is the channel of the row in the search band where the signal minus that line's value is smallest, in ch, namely 2118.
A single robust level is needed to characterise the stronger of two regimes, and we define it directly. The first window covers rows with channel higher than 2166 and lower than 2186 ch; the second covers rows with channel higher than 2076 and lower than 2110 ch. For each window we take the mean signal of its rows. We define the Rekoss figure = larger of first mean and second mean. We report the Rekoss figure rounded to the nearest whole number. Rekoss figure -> 307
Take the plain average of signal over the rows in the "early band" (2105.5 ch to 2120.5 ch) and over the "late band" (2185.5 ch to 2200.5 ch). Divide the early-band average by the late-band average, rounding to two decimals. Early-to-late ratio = 1.18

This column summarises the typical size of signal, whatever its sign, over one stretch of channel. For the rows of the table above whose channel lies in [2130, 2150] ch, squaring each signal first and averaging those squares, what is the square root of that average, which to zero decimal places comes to 306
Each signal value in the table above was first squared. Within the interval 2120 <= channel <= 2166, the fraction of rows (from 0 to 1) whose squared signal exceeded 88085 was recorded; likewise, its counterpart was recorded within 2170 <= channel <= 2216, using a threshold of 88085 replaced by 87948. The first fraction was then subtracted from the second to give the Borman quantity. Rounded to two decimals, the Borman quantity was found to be -0.44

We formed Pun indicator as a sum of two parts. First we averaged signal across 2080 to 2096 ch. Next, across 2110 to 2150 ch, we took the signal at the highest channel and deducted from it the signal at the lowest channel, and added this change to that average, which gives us 286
